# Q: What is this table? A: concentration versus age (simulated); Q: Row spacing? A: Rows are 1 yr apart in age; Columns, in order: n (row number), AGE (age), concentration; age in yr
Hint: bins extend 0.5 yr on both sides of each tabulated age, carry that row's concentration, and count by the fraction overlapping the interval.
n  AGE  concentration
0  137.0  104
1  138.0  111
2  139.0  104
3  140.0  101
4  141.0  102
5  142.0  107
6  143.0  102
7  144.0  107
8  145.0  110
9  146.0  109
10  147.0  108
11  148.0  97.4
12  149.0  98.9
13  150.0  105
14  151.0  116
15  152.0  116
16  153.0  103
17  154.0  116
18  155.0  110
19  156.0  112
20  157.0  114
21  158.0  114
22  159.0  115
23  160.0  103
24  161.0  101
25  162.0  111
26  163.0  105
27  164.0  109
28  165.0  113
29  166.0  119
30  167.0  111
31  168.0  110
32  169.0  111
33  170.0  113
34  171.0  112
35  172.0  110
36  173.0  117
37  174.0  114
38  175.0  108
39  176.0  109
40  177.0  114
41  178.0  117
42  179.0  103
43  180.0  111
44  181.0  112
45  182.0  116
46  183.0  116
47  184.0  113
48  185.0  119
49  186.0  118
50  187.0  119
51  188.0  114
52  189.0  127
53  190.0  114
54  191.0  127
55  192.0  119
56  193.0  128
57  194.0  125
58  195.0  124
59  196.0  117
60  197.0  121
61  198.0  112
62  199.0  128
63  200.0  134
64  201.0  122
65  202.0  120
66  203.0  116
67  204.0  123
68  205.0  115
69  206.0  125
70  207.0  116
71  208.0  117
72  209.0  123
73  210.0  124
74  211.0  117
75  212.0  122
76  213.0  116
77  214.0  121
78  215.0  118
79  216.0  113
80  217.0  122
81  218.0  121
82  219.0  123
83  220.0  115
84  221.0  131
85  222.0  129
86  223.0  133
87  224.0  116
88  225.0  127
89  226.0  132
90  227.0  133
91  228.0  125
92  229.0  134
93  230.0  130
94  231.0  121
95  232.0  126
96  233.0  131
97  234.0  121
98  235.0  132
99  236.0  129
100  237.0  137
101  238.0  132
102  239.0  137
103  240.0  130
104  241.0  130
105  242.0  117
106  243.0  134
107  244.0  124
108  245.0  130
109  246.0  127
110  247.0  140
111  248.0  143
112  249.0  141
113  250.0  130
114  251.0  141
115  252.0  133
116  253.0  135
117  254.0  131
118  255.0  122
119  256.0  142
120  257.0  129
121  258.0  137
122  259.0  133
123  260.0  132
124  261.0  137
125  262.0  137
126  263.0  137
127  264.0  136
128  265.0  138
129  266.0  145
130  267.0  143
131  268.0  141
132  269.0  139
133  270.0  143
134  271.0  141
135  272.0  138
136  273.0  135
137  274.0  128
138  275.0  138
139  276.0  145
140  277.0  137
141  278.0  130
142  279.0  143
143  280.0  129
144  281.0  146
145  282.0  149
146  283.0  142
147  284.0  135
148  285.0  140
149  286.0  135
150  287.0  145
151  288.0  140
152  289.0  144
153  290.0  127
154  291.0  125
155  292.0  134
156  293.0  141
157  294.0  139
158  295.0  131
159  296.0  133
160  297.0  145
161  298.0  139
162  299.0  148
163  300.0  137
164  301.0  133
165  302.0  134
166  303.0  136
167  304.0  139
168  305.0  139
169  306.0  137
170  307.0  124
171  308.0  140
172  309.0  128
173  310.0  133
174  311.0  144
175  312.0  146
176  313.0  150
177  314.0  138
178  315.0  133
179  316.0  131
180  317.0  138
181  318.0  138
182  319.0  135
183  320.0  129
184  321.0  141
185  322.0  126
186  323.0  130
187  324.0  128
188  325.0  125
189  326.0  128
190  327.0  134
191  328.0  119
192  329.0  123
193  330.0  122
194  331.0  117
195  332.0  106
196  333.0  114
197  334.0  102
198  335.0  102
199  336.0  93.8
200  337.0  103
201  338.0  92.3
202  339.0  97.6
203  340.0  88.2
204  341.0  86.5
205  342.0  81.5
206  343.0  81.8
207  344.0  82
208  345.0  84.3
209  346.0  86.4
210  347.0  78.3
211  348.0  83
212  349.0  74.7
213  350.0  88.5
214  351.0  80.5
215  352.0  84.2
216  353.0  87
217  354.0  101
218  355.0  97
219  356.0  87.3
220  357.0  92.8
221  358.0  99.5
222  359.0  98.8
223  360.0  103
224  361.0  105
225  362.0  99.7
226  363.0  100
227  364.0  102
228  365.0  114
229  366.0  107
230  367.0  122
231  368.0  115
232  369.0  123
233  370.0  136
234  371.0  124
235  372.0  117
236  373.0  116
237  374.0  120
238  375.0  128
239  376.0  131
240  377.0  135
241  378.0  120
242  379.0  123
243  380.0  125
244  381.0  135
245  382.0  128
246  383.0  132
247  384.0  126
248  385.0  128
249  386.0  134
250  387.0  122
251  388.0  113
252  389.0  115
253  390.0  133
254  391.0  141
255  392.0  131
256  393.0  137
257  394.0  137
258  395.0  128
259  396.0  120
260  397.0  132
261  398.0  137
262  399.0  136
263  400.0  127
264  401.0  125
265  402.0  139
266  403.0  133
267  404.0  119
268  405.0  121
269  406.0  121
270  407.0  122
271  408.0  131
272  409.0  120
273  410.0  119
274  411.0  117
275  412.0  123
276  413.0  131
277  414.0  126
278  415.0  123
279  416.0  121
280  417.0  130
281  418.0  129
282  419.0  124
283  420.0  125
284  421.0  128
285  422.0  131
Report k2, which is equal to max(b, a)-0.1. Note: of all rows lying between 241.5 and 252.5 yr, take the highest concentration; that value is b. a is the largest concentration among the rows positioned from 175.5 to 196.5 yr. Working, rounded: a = 128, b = 143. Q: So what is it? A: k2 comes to 143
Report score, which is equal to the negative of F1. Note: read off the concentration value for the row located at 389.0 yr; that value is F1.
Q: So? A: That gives -115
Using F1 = 115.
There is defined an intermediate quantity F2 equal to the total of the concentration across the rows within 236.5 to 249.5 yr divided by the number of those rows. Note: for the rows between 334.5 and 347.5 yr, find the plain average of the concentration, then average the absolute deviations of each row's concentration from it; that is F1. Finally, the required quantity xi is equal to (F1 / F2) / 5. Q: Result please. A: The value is 0.0101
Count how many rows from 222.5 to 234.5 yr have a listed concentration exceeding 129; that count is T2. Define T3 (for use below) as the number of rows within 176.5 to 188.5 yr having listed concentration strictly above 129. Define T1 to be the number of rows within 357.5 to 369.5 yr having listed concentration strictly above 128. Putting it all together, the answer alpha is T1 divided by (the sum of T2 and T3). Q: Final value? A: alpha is 0.0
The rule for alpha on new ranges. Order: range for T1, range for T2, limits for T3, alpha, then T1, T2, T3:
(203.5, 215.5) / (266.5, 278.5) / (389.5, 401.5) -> 0.0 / 0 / 11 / 8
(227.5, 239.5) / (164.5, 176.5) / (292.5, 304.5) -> 0.7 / 8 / 0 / 12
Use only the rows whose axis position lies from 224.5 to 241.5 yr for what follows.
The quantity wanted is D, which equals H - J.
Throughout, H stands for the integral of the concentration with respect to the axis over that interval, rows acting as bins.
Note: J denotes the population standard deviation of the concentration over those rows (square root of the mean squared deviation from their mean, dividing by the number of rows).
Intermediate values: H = 2207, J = 4.5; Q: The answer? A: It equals 2202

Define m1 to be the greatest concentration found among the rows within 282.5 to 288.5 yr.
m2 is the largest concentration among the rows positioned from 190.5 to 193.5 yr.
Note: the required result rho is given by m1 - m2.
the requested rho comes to 17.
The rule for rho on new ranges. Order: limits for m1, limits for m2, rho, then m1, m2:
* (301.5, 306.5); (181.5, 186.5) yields 20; 139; 119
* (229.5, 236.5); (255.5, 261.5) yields -10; 132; 142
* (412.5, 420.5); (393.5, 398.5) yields -6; 131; 137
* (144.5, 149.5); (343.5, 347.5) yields 24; 110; 86.4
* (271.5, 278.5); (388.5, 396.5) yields 4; 145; 141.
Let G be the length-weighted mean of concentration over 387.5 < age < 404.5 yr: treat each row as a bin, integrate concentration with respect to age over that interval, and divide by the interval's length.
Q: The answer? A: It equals 130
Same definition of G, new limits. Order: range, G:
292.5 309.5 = 137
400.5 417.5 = 125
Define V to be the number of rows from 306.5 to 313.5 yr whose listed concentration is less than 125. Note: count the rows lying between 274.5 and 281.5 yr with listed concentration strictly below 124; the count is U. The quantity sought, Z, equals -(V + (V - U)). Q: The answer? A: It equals -2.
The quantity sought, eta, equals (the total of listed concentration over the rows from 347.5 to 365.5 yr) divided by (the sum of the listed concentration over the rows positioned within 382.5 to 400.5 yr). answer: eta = 0.73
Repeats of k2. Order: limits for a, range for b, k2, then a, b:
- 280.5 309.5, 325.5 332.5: 149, 149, 134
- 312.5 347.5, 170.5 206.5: 150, 150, 134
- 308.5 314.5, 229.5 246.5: 150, 150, 137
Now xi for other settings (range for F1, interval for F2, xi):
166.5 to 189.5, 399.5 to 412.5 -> 0.0057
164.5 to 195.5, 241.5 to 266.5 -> 0.0070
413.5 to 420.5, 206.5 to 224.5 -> 0.0041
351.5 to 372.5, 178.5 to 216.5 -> 0.0182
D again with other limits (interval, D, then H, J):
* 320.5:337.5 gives 2001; 2014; 12.8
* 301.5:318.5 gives 2322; 2328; 6.2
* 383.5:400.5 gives 2189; 2197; 7.8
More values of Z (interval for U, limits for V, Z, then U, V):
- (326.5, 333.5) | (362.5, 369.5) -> -8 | 6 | 7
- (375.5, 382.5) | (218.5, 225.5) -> -4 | 2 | 3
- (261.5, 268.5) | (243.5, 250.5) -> -2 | 0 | 1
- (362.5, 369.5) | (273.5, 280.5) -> 7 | 7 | 0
